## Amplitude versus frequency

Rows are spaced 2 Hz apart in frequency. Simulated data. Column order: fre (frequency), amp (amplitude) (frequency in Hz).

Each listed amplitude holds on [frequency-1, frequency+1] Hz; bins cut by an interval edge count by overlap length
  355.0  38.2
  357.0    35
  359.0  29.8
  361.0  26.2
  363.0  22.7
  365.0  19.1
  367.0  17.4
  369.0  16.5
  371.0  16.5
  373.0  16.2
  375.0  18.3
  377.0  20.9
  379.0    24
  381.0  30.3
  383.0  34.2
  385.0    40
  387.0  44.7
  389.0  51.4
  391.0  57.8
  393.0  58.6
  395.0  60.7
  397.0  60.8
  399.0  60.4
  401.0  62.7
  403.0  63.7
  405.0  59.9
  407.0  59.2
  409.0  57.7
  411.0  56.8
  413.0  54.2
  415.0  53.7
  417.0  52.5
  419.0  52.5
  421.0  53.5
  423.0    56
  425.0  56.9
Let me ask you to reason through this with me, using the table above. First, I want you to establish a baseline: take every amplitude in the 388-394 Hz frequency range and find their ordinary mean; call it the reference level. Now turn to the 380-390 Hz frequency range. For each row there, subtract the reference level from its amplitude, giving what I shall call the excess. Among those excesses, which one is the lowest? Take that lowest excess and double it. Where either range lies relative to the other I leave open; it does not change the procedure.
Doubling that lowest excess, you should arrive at -51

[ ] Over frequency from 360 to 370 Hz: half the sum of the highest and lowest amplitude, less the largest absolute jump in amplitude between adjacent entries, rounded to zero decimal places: 18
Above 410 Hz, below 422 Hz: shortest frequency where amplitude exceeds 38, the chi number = 411.0 Hz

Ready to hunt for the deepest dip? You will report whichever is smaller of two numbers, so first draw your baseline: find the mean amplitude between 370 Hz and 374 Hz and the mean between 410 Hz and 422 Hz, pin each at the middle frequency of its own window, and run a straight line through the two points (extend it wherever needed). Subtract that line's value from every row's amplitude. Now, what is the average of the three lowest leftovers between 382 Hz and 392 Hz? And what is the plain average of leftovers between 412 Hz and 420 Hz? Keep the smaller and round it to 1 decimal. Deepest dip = -0.6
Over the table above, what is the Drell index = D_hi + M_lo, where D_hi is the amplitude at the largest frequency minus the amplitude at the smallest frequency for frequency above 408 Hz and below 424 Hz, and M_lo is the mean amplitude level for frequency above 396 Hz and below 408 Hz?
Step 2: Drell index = 59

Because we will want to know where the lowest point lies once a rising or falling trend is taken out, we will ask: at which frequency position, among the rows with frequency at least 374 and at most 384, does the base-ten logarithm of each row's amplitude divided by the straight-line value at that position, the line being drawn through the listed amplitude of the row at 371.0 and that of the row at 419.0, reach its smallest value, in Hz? 375.0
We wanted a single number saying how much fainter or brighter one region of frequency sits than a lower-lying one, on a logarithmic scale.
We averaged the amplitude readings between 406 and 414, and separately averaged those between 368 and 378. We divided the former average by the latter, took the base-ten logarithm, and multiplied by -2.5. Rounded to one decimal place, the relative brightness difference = -1.3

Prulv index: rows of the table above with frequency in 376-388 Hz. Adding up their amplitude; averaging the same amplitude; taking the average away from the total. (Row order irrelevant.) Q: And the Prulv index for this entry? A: 162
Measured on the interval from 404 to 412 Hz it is 175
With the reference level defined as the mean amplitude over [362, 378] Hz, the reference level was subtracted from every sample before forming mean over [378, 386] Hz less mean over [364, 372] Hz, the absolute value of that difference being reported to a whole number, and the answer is 15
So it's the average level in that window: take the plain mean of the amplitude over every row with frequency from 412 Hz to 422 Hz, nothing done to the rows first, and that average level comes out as 53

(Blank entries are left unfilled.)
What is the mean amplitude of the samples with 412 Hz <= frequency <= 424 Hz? 54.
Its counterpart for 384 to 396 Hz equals 52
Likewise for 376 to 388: 32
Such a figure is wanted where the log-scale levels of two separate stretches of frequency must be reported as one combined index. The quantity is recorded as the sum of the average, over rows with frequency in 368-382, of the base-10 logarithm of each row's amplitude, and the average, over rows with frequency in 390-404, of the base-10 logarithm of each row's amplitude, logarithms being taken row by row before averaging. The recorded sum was 3.08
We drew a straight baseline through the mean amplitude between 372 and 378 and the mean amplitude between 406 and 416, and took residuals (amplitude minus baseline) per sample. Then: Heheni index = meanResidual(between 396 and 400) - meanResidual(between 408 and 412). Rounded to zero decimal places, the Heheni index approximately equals 16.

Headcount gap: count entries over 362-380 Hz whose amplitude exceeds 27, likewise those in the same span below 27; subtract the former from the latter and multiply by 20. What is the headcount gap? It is 180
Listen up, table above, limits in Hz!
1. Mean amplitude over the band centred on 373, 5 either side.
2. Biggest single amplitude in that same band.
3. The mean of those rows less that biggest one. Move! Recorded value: -3.2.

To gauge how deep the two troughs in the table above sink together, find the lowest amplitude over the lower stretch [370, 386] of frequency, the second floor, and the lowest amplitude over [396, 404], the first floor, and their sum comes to 77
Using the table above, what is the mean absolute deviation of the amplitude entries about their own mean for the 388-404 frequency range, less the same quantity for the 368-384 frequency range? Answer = -3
